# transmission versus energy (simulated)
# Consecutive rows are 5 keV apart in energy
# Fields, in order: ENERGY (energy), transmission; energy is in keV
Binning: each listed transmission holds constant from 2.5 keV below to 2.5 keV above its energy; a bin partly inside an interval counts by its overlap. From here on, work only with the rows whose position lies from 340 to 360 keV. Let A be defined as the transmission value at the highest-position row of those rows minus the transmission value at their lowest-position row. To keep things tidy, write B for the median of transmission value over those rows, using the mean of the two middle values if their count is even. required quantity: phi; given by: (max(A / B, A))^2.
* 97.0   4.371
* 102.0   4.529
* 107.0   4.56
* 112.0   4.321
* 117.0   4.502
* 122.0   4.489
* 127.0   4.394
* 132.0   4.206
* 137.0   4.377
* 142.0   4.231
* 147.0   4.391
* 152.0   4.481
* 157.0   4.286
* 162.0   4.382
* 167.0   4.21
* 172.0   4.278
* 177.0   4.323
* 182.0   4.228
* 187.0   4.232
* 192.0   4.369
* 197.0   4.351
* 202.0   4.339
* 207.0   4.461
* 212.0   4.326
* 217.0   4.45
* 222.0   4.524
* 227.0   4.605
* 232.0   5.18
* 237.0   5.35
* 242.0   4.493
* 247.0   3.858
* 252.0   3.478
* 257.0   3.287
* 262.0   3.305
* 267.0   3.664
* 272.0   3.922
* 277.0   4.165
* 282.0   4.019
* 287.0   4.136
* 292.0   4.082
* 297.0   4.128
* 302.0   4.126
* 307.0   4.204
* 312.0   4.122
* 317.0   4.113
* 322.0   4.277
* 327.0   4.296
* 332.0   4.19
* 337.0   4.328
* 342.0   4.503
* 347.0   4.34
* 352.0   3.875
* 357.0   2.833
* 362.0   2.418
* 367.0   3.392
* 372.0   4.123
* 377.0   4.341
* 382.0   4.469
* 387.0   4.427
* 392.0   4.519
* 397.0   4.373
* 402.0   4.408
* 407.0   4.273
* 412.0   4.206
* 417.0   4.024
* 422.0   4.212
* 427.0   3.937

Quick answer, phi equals 0.17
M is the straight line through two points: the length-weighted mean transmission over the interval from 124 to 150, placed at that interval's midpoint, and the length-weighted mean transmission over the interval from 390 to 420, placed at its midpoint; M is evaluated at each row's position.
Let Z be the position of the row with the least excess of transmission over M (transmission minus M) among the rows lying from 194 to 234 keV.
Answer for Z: 212.0 keV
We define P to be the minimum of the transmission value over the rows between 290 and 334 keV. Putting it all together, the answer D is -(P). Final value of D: -4.1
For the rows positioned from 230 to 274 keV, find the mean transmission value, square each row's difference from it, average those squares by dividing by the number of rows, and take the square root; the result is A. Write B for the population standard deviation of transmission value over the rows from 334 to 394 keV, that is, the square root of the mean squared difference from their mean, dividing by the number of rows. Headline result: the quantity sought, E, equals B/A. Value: 0.9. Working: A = 0.73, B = 0.68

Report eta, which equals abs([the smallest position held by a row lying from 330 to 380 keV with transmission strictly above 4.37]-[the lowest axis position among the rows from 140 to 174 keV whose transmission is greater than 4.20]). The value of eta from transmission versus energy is 200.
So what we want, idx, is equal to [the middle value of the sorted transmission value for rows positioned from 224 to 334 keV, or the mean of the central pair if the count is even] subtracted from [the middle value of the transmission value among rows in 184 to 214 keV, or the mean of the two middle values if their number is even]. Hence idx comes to 0.22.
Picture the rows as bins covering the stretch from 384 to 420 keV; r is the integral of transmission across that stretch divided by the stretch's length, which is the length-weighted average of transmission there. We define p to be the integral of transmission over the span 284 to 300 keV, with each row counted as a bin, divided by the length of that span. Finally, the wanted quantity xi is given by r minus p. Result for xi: 0.21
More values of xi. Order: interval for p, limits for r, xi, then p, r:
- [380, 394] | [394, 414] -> -0.15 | 4.5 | 4.32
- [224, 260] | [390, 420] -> -0.01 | 4.3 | 4.30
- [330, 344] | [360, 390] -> -0.44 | 4.3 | 3.90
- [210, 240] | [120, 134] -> -0.38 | 4.7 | 4.36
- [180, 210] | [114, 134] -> 0.07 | 4.3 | 4.40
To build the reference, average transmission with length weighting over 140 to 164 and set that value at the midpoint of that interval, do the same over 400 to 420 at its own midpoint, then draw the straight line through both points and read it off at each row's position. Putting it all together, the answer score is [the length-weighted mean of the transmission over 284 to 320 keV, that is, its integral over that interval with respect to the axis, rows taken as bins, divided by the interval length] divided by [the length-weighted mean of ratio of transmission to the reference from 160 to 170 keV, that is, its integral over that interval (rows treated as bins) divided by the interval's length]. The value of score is 4.2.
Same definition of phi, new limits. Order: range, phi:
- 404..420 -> 0.00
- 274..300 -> 0.00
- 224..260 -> 0.09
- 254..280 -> 0.77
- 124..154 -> 0.01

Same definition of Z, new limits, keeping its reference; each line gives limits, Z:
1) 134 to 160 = 142.0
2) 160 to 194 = 167.0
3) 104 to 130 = 112.0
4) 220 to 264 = 257.0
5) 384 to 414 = 412.0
